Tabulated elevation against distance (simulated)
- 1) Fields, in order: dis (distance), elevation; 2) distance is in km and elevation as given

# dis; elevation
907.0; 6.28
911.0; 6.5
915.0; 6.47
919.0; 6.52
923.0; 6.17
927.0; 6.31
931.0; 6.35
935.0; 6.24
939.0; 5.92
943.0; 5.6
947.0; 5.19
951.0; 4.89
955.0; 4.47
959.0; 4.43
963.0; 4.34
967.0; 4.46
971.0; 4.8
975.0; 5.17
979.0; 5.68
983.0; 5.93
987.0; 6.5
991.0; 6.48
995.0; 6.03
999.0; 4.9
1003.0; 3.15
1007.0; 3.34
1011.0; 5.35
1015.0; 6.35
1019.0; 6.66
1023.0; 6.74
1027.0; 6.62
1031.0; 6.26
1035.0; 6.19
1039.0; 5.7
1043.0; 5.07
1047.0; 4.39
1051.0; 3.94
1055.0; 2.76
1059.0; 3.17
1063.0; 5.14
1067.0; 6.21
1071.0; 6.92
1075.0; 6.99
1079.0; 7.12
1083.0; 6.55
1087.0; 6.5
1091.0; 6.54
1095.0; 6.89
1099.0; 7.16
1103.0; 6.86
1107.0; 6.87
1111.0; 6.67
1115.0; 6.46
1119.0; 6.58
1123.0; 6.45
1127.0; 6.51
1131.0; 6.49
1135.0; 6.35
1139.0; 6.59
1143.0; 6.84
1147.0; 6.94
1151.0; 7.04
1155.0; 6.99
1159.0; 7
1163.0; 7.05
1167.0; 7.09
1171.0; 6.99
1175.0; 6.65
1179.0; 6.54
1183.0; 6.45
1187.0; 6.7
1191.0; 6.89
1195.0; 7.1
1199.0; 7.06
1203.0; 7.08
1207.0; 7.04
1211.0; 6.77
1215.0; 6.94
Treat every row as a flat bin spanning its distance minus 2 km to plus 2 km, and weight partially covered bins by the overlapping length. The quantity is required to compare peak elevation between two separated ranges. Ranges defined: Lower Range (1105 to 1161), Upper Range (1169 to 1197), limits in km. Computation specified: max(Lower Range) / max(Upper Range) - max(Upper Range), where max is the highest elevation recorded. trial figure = -6.11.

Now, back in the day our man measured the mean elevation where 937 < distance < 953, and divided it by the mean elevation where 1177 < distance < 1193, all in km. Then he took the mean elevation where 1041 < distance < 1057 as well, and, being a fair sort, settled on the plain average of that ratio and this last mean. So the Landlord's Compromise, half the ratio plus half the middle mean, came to 2.43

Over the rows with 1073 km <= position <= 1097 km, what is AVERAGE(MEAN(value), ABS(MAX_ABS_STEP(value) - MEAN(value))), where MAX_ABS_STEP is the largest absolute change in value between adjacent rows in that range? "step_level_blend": 6.5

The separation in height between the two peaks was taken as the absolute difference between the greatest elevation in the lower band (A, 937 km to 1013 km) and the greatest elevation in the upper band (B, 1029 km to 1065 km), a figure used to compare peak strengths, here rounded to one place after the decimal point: 0.2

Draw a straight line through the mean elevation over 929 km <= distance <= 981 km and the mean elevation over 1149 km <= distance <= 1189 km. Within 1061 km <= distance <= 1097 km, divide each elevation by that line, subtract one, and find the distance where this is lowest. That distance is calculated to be 1063.0 km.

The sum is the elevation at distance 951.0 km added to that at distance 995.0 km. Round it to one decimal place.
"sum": 10.9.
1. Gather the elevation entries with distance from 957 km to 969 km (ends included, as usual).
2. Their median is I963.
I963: 4.43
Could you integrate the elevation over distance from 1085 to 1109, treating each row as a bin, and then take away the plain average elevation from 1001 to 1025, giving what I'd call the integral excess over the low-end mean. 158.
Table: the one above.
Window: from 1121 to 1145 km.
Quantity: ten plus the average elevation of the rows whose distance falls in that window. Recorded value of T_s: 16.5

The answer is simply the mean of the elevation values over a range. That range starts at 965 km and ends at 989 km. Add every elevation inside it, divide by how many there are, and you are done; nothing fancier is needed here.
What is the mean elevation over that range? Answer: 5.4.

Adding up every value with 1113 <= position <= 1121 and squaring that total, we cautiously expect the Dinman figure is 170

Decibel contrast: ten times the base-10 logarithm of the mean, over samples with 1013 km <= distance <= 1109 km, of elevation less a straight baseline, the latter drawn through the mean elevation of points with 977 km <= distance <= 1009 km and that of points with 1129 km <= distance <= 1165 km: -14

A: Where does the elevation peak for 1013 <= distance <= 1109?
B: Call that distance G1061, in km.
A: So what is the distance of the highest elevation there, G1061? 1099.0 km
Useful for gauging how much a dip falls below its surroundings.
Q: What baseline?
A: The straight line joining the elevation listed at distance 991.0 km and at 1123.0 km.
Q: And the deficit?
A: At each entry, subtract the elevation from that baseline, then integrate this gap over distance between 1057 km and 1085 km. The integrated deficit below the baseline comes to 13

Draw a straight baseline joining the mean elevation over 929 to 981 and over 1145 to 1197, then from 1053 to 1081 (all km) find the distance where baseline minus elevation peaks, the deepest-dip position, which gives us 1055.0 km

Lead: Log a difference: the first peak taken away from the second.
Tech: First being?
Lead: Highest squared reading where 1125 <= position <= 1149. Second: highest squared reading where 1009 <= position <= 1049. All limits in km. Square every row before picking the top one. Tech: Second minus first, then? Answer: -3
